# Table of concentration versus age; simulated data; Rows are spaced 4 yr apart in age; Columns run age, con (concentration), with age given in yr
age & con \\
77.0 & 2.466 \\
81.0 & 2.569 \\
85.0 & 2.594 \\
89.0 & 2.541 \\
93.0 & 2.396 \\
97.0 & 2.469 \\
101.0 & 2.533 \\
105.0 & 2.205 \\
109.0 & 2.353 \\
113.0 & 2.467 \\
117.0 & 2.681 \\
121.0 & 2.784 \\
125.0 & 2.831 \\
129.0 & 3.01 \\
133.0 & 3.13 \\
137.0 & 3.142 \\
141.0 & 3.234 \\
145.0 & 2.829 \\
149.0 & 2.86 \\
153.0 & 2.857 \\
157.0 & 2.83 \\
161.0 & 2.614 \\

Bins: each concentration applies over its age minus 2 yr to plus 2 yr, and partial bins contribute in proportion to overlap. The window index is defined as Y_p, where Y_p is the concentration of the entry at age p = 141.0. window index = 3.234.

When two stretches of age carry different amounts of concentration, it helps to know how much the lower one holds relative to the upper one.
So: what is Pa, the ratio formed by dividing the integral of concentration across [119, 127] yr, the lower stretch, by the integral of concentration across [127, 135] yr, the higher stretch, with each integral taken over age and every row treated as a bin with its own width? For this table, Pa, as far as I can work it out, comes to 0.91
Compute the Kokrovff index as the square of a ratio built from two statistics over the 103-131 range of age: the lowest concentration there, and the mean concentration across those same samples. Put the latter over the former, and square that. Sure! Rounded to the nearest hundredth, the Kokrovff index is 1.41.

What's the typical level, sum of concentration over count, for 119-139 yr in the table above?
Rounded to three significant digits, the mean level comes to 2.98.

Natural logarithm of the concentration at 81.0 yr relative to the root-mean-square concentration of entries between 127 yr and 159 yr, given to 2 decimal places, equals -0.15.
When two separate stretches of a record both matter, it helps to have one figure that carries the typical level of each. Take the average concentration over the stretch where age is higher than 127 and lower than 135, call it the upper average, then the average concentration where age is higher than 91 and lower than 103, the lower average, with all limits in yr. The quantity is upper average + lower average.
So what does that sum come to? 5.54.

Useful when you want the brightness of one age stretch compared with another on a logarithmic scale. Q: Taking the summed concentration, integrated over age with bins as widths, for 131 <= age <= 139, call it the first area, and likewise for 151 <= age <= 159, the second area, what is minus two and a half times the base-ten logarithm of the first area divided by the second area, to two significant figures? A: -0.11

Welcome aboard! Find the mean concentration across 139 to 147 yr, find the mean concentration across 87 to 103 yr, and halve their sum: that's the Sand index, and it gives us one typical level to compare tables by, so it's 2.76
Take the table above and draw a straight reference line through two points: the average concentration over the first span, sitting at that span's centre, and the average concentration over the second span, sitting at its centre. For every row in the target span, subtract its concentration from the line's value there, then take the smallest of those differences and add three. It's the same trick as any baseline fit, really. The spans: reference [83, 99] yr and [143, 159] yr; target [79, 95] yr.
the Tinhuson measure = 2.87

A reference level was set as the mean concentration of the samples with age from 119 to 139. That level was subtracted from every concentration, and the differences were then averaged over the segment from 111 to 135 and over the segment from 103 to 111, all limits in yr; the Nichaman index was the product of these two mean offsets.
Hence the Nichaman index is 0.114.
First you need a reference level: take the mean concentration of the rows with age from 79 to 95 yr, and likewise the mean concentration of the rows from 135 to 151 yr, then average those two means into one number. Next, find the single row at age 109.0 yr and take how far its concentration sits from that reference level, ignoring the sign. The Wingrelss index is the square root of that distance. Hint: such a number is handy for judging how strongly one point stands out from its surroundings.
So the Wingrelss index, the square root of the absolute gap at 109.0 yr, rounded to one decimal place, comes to 0.6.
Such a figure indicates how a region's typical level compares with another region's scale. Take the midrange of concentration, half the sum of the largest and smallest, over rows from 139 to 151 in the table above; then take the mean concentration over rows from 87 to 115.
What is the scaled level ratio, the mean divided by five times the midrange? 0.160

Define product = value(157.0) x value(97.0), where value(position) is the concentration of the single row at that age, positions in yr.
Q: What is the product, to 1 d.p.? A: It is 7.0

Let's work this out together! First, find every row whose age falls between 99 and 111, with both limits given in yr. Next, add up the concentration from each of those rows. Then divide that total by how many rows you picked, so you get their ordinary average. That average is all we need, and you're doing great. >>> 2.36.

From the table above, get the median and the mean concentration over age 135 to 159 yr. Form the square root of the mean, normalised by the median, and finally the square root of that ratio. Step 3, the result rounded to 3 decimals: 0.776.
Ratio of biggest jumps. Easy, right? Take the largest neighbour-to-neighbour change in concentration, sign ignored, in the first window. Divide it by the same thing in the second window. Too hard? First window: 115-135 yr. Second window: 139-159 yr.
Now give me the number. 0.44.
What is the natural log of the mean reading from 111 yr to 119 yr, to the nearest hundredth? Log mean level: 0.95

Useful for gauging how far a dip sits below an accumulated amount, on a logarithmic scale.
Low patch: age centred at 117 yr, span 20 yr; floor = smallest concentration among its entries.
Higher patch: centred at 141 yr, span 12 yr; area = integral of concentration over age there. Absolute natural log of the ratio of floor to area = 2.8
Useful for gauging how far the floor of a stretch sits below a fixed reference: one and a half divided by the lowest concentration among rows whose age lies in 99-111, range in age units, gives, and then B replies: 0.680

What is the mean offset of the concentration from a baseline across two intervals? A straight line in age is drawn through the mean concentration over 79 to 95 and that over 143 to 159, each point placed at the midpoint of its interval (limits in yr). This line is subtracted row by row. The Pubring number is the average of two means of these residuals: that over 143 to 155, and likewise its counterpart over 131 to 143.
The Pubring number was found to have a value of 0.205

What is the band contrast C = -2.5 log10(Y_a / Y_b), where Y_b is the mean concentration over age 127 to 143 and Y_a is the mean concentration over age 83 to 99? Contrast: 0.24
